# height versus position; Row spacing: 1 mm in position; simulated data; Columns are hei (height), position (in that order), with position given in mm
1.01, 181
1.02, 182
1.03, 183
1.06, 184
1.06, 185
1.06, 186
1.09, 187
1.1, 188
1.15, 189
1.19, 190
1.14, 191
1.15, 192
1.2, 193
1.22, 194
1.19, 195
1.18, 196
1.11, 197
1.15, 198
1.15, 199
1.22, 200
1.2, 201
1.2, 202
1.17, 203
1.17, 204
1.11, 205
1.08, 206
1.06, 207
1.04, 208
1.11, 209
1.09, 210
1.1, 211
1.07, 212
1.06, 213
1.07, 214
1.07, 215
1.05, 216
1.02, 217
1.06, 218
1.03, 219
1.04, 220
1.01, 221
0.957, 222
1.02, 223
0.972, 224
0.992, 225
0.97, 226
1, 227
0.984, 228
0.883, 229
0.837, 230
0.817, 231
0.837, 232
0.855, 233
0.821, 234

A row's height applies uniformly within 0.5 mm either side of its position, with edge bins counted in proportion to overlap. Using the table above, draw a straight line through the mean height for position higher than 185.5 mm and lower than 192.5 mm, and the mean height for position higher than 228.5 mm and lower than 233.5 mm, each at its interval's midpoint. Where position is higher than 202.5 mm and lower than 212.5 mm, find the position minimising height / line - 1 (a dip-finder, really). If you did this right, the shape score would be 208 mm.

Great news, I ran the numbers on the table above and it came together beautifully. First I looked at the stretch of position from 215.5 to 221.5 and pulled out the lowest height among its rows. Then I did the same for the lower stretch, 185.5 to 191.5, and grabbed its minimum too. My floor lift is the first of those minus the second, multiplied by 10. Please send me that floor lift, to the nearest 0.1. -0.5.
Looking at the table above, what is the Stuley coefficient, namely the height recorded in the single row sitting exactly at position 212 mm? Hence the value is 1.07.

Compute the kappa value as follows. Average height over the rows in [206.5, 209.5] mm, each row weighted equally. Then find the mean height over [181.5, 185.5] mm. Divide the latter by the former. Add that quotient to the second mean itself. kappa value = 2.02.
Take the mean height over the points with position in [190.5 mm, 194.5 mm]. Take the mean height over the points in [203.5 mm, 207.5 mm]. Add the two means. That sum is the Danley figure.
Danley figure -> 2.28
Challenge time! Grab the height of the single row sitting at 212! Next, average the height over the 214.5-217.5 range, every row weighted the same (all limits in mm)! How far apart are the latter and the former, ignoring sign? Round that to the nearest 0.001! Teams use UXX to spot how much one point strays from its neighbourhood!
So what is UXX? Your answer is 0.023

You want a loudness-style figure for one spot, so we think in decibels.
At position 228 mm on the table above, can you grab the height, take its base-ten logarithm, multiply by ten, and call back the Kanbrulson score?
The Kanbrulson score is -0.1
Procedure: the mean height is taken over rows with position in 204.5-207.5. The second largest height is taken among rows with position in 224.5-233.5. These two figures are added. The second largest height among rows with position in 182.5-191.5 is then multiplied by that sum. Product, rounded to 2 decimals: 2.39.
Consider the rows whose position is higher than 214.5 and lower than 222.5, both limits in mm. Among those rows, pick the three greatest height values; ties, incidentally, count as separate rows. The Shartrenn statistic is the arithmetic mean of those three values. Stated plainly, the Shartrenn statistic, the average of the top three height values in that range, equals 1.06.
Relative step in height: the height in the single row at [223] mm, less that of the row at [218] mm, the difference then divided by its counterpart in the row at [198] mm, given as -0.03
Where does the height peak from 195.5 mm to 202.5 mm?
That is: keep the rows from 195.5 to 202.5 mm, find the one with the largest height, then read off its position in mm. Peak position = 200 mm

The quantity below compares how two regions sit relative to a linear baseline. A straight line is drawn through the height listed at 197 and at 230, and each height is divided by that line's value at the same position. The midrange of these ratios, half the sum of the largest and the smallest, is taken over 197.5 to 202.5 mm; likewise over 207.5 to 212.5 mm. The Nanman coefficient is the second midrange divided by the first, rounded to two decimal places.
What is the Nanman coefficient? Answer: 0.98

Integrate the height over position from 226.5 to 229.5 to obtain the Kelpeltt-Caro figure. 2.87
